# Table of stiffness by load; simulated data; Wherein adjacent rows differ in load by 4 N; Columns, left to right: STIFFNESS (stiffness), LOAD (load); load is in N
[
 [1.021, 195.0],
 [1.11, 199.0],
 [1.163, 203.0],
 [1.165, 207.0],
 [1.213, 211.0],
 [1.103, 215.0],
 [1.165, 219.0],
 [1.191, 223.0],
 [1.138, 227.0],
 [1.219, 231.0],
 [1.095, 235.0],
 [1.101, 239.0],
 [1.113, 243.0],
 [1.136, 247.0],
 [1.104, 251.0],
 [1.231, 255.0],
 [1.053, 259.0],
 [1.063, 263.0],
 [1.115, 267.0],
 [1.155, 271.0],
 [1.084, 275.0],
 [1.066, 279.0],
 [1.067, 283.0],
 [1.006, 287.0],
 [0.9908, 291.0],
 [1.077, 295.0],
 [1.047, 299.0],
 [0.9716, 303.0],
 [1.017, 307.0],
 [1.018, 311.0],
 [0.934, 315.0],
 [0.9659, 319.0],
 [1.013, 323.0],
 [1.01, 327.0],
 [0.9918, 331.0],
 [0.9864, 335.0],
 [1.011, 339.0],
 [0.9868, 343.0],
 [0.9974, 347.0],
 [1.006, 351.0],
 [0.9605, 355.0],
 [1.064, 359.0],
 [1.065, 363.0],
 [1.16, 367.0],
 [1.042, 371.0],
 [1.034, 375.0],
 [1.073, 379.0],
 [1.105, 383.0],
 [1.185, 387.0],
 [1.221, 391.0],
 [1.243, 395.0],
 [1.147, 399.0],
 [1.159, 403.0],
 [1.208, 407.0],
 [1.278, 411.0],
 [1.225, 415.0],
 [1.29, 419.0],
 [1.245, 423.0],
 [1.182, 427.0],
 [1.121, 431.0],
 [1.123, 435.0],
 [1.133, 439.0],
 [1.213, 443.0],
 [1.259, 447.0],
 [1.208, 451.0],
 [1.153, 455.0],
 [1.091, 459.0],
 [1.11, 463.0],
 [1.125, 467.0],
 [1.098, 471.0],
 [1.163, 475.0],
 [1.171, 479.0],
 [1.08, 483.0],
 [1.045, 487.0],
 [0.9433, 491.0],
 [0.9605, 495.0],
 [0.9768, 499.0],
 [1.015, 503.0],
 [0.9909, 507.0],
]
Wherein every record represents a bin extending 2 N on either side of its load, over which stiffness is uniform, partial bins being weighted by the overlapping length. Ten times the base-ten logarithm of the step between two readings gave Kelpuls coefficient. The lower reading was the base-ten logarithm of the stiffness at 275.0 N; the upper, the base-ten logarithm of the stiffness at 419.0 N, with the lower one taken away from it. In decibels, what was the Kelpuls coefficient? -11.2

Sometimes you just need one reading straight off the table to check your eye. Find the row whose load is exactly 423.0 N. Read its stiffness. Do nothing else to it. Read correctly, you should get 1.245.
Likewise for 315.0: 0.934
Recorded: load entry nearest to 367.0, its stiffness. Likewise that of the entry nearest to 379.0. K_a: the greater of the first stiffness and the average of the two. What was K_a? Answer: 1.16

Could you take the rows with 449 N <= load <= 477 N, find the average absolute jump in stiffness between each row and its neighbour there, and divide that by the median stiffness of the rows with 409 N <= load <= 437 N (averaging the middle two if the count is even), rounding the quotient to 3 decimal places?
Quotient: 0.033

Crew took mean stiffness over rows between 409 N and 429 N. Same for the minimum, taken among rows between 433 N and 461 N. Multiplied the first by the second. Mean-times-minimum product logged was 1.36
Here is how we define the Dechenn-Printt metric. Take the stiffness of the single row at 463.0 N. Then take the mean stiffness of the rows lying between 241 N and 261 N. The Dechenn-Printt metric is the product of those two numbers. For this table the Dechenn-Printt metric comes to 1.25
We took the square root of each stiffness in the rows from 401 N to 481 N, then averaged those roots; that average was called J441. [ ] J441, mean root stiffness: 1.08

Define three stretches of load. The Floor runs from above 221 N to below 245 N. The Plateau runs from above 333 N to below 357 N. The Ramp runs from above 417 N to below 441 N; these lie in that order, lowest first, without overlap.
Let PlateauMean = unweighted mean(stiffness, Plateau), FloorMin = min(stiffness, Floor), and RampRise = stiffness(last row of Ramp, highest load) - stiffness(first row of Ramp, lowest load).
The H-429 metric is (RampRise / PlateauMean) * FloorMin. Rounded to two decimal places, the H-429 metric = -0.17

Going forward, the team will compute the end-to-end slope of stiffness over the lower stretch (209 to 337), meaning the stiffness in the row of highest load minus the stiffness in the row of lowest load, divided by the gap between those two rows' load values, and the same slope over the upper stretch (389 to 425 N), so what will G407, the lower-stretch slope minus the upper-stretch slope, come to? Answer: -0.003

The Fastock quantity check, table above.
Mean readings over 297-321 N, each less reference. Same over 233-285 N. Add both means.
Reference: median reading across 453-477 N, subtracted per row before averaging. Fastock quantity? -0.14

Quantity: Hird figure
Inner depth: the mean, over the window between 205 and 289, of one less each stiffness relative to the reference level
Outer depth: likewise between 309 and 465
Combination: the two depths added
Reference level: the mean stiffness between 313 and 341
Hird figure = -0.260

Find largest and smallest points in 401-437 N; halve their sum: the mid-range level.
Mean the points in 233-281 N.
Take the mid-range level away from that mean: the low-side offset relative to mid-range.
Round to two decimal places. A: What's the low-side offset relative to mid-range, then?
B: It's -0.10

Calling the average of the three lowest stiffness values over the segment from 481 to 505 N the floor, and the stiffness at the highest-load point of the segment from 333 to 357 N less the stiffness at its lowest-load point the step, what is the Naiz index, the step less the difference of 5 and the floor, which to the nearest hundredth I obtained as -4.07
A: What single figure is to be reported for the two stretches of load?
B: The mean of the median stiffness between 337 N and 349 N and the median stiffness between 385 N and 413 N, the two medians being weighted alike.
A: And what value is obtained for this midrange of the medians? 1.10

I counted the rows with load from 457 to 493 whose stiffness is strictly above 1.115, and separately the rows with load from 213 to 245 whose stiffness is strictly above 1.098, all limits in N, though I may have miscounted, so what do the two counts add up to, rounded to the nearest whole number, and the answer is 10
